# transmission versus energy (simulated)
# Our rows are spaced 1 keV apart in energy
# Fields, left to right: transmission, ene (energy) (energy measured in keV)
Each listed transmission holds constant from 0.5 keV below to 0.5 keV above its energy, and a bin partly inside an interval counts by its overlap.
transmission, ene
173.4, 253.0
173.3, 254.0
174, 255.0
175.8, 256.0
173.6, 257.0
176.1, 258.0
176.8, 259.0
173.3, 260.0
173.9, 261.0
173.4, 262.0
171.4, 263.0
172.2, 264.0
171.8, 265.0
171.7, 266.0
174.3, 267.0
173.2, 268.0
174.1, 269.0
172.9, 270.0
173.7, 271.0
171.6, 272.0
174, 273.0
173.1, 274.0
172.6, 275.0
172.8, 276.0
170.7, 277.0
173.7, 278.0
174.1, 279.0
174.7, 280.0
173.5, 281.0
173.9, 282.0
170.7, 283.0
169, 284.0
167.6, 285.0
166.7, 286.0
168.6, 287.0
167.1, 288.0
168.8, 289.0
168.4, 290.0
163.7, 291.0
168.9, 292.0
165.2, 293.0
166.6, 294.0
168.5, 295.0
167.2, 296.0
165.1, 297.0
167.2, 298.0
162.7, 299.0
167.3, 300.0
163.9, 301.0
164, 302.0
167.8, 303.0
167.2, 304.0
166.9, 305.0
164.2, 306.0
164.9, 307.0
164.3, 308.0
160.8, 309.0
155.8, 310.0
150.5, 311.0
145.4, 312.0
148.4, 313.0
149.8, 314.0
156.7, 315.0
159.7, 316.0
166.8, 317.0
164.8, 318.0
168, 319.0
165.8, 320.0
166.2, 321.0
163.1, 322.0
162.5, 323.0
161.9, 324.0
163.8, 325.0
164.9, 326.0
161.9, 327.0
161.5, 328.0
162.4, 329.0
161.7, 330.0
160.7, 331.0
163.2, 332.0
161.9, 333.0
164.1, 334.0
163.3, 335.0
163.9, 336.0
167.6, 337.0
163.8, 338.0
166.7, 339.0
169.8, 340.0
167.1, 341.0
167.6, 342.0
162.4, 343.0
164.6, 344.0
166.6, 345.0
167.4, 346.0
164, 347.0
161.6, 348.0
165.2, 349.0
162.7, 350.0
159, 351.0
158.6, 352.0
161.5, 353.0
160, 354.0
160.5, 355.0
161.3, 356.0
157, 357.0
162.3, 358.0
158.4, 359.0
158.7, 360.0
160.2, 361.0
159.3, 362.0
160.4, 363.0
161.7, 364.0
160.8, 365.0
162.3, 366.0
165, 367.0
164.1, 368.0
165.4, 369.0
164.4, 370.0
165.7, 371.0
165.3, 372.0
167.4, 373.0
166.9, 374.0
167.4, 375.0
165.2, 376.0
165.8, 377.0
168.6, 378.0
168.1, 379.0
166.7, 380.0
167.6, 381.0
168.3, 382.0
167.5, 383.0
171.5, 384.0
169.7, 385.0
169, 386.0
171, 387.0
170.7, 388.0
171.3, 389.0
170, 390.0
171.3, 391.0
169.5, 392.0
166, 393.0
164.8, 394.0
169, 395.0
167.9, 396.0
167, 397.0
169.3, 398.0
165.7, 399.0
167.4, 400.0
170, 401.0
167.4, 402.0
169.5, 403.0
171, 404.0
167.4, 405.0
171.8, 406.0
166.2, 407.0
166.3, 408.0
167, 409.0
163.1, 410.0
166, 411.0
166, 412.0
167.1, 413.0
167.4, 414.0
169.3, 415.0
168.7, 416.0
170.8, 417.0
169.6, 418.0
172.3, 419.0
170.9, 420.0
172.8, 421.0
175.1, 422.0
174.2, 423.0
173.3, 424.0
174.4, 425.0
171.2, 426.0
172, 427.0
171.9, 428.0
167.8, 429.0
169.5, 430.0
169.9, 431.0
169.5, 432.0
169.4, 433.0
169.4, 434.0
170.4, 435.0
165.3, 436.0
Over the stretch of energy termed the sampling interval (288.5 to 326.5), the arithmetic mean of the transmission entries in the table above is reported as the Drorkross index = 163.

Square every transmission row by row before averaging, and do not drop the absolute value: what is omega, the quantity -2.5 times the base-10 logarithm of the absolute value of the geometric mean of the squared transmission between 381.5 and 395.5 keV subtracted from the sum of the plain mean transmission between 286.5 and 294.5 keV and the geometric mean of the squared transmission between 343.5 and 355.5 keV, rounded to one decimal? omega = -8.3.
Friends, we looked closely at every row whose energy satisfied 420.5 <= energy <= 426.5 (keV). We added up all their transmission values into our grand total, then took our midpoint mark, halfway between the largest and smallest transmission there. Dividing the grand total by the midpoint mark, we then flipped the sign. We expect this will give -6.01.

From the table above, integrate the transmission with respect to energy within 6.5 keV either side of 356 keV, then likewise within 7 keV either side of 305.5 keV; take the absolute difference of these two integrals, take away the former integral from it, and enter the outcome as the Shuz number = -1893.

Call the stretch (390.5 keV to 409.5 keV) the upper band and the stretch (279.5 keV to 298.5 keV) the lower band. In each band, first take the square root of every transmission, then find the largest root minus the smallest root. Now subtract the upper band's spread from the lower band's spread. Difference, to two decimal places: 0.15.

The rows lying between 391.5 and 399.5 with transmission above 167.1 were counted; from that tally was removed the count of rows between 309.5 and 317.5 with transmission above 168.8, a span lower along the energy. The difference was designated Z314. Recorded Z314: 4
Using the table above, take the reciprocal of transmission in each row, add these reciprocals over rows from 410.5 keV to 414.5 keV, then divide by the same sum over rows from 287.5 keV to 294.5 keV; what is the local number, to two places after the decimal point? 0.57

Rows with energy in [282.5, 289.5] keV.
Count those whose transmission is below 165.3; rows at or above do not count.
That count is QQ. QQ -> 0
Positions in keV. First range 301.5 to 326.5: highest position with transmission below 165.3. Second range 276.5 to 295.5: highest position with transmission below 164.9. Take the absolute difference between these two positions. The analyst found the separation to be 35 keV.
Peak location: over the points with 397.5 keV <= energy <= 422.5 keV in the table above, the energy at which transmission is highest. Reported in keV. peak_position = 422.0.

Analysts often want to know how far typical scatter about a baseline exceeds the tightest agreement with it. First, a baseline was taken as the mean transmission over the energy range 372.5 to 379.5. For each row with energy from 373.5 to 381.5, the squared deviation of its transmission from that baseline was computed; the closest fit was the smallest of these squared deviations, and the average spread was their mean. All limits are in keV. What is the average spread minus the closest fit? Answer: 1.1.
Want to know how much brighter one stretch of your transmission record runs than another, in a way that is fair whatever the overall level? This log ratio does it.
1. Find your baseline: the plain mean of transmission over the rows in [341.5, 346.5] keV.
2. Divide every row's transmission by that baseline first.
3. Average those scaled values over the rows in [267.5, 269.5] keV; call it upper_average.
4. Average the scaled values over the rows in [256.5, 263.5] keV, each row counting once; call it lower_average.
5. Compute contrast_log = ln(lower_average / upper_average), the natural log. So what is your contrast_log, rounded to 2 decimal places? 0.00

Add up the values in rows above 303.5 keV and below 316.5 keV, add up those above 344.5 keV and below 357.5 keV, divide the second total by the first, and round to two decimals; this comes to 1.02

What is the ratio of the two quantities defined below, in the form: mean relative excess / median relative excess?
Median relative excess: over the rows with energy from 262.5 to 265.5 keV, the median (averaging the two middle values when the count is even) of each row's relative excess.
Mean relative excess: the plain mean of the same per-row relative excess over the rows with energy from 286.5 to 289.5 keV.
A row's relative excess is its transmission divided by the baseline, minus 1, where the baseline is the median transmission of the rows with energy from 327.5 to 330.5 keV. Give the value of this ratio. 0.6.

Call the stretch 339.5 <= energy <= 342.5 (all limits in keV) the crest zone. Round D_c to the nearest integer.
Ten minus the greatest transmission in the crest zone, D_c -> -160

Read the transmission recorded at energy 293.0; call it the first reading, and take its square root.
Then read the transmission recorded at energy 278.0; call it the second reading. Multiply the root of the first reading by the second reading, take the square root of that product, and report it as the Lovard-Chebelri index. 47.3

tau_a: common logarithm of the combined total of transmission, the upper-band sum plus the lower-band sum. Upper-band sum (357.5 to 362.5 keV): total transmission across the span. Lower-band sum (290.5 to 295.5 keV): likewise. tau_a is 3.213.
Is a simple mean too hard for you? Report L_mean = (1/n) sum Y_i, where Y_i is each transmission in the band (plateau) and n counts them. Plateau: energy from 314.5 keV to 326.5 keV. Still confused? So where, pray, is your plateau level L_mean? 163.7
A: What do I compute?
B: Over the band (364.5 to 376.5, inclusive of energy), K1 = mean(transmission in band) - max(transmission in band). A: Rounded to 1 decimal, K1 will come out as -2.4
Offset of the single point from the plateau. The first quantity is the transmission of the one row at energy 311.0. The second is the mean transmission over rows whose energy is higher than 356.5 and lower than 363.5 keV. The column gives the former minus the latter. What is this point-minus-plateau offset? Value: -9.0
